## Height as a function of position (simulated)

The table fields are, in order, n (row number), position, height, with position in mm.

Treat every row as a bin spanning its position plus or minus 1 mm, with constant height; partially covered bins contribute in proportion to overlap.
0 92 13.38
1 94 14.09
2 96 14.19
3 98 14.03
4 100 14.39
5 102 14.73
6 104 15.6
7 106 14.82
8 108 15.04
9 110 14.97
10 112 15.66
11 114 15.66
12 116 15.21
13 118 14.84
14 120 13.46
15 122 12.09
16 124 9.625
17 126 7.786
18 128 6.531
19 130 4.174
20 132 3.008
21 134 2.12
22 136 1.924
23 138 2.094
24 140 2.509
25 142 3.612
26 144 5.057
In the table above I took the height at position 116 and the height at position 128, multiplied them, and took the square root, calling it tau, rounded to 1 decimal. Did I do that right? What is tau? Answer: 10.0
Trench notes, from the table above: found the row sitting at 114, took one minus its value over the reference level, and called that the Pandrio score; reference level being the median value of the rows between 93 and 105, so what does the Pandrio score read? -0.10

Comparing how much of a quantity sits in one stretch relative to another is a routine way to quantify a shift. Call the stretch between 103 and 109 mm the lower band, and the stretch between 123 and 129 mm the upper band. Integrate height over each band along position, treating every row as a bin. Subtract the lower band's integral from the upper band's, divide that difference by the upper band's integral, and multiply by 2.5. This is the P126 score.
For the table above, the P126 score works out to -2.2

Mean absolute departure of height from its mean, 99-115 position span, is 0.40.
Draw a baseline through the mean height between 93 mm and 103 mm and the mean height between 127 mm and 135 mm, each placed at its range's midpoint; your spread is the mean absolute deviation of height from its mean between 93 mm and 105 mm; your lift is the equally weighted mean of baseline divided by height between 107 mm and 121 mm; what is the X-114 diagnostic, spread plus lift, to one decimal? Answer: 1.1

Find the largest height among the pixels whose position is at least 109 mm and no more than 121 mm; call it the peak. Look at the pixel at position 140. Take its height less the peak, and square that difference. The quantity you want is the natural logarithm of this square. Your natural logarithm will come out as 5.15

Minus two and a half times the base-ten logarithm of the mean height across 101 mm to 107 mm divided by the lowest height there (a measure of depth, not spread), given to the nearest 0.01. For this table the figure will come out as -0.02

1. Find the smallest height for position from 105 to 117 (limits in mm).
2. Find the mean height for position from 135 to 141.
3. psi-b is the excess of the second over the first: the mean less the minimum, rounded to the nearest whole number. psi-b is -13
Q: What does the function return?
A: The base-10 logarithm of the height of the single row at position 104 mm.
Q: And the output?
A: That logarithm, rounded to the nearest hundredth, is 1.19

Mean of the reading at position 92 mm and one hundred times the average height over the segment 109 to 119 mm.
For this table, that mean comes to 770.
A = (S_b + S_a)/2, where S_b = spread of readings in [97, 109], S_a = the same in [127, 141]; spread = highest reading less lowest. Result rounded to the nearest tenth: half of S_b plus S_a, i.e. 3.1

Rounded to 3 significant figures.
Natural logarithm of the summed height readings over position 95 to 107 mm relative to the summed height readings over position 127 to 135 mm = 1.71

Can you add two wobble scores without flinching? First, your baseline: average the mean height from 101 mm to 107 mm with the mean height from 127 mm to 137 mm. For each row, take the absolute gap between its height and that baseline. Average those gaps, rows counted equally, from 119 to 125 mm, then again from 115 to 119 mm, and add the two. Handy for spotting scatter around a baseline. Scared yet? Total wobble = 8.1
